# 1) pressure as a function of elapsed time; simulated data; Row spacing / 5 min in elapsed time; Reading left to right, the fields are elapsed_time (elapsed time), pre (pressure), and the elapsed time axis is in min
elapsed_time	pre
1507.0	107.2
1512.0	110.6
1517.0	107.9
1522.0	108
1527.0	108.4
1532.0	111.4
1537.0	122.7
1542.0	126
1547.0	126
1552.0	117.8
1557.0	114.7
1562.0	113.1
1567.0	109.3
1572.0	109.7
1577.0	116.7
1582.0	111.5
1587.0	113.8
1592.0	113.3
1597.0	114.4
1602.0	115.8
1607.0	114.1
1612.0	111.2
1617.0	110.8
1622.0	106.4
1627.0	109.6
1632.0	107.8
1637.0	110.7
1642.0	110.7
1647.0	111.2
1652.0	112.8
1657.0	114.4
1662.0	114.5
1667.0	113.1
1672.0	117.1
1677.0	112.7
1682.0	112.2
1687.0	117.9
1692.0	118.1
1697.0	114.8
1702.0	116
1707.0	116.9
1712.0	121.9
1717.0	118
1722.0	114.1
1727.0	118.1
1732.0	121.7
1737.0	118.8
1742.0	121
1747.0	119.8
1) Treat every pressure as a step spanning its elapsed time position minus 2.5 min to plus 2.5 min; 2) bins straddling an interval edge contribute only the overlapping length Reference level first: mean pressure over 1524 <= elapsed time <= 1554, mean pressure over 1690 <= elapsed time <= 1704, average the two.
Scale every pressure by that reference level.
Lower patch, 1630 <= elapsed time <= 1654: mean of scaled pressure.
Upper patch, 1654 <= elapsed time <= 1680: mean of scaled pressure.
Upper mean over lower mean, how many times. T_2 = 1.03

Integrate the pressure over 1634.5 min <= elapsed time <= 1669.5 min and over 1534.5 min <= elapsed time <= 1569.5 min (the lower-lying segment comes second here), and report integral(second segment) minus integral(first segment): 211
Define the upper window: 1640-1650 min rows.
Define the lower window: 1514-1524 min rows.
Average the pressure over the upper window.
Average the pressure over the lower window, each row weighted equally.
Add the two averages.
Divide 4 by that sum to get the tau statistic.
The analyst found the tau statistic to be 0.0183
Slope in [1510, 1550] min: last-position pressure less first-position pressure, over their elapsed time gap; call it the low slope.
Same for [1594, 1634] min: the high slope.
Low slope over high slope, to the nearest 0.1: -2.3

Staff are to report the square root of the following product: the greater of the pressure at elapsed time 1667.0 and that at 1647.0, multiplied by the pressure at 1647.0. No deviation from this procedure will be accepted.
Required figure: 112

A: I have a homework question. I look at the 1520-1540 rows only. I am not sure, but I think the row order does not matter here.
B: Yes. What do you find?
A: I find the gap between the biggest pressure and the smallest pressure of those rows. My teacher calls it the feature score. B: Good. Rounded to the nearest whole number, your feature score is 15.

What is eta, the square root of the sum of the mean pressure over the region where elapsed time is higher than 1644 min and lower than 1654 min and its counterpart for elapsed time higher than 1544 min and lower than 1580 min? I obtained 15.1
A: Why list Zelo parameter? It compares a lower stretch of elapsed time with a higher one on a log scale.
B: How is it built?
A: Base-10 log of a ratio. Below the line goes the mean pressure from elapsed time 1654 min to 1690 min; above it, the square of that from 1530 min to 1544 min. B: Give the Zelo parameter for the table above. 2.10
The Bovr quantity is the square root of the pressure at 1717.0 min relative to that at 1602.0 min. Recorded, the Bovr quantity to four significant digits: 1.009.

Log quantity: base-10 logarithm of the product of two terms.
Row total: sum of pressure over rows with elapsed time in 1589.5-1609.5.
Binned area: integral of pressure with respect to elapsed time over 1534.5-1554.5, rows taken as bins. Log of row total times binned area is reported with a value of 6.05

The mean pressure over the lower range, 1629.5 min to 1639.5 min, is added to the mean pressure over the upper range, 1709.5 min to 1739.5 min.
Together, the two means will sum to 228.0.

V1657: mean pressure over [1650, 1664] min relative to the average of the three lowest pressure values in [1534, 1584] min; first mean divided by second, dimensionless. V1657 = 1.034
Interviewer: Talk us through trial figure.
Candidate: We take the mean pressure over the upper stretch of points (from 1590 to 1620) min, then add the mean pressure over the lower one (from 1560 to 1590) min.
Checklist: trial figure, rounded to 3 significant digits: 226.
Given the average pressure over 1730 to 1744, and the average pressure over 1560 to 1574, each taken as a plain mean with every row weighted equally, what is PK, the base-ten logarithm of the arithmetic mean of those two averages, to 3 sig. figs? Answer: 2.06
